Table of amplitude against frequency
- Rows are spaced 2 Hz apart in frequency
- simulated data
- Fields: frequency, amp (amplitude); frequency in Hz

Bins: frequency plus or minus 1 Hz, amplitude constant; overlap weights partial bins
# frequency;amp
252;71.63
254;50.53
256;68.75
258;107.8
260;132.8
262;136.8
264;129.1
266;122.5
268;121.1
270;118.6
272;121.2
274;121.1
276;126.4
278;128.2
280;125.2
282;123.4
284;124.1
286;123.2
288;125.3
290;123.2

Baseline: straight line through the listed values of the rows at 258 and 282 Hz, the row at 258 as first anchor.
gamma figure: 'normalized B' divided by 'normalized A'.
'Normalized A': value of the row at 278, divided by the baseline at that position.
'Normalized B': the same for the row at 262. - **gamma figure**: 1.17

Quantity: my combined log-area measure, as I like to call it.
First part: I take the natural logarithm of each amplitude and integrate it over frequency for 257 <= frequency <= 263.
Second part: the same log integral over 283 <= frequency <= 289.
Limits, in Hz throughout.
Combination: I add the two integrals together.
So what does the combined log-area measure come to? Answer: 57.91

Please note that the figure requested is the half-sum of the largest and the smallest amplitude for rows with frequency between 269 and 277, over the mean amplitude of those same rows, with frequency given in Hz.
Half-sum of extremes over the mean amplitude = 1.01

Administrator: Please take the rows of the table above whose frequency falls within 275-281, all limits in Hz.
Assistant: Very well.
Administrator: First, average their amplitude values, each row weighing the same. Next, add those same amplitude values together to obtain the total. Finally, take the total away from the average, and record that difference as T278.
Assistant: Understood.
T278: -253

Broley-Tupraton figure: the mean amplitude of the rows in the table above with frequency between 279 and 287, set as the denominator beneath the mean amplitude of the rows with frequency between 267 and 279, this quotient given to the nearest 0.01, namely 0.99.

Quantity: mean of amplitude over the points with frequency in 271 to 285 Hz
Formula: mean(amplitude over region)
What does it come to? 124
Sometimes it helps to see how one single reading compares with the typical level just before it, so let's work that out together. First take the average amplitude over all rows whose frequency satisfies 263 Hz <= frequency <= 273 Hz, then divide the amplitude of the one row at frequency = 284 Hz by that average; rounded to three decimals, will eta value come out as 1.013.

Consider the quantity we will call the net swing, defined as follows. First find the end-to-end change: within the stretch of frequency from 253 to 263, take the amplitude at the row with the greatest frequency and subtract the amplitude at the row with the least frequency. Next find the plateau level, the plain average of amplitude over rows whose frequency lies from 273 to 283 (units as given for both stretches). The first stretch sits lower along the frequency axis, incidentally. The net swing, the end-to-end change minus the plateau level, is -39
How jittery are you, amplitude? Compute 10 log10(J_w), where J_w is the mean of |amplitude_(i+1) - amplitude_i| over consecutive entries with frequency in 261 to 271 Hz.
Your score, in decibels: 6.6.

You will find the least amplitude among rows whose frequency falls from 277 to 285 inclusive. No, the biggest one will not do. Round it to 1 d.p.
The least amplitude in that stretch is 123.4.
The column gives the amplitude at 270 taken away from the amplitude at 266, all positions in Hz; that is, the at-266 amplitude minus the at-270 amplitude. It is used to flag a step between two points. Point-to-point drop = 4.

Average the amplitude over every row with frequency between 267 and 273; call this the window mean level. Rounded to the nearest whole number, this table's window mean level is 120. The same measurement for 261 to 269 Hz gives 127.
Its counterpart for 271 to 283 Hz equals 124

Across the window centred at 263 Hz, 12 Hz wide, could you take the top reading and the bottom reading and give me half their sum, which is 122.3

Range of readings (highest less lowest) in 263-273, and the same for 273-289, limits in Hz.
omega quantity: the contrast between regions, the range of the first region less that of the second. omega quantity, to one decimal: 3.4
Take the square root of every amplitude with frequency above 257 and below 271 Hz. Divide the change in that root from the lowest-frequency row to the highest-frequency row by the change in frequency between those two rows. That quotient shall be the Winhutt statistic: 0.042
